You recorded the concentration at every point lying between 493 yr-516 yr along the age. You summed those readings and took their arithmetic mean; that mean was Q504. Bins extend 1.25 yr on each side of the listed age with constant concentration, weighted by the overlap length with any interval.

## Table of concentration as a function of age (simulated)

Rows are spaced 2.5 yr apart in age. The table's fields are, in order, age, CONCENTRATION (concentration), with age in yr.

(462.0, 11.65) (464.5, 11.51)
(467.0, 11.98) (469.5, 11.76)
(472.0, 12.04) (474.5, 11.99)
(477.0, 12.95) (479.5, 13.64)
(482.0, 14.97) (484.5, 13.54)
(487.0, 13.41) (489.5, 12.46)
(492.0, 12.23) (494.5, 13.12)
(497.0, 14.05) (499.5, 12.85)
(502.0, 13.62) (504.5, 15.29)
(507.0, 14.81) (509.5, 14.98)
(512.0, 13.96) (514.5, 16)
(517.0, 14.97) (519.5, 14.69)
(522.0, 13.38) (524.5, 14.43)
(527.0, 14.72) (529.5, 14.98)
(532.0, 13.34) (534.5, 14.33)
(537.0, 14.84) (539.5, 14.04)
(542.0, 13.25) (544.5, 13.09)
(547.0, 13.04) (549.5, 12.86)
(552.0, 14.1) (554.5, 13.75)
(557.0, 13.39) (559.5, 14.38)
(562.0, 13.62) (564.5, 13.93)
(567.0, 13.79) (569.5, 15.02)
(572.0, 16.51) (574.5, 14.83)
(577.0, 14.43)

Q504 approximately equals 14.3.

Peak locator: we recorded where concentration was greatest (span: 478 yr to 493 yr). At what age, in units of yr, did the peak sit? 482.0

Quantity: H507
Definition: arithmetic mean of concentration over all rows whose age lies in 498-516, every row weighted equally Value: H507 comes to 14.5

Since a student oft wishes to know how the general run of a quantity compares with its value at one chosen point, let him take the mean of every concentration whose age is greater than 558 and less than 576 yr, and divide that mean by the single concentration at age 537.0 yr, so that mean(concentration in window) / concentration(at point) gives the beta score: 0.98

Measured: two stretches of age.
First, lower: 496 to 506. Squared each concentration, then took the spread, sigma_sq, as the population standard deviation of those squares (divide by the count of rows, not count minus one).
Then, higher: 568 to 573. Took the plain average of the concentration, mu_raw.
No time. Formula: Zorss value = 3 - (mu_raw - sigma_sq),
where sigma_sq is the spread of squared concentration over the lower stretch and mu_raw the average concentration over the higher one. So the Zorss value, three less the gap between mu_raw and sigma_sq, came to 12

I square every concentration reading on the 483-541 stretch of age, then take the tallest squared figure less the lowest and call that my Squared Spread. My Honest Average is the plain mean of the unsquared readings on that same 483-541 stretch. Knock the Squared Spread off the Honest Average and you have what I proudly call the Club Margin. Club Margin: -92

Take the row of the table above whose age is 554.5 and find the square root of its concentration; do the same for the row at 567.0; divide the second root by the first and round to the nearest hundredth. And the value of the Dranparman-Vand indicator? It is 1.00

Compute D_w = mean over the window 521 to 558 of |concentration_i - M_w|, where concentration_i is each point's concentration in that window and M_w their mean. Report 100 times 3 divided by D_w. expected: 490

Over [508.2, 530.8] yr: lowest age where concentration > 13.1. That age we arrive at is 509.5 yr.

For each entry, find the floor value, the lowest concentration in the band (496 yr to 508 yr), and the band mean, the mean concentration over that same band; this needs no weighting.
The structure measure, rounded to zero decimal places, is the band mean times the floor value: 181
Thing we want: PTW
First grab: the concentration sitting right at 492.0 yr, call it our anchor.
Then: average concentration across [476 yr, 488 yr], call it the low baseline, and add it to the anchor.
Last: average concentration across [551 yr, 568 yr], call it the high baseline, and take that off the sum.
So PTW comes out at 12.1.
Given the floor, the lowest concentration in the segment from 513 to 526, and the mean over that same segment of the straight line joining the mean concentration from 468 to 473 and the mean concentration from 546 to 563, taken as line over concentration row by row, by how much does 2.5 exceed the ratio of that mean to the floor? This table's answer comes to 2.43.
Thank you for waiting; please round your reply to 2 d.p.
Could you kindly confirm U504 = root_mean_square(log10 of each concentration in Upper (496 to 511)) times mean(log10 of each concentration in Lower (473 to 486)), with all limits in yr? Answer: 1.30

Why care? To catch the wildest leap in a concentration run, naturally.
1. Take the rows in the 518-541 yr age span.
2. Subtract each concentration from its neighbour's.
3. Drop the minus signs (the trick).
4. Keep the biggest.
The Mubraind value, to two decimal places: 1.64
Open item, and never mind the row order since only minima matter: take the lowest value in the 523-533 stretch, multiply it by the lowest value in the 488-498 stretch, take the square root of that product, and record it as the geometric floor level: 12.8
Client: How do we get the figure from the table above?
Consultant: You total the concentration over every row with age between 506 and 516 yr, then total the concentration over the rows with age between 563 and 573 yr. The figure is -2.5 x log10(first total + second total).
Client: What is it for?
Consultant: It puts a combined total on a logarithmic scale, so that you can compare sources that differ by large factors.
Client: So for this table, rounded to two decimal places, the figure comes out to -5.19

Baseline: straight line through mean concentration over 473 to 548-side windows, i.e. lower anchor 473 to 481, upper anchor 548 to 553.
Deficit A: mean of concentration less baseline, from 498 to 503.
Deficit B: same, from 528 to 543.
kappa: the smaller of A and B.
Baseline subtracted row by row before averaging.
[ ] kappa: 0.2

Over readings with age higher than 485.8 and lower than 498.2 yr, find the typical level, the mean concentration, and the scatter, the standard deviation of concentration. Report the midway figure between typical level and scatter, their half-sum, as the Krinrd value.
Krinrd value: 6.9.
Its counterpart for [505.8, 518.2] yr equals 7.8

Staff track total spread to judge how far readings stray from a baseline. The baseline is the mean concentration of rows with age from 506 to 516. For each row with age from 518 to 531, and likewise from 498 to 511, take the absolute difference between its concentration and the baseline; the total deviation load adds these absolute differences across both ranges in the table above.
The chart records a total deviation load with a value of 6.5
